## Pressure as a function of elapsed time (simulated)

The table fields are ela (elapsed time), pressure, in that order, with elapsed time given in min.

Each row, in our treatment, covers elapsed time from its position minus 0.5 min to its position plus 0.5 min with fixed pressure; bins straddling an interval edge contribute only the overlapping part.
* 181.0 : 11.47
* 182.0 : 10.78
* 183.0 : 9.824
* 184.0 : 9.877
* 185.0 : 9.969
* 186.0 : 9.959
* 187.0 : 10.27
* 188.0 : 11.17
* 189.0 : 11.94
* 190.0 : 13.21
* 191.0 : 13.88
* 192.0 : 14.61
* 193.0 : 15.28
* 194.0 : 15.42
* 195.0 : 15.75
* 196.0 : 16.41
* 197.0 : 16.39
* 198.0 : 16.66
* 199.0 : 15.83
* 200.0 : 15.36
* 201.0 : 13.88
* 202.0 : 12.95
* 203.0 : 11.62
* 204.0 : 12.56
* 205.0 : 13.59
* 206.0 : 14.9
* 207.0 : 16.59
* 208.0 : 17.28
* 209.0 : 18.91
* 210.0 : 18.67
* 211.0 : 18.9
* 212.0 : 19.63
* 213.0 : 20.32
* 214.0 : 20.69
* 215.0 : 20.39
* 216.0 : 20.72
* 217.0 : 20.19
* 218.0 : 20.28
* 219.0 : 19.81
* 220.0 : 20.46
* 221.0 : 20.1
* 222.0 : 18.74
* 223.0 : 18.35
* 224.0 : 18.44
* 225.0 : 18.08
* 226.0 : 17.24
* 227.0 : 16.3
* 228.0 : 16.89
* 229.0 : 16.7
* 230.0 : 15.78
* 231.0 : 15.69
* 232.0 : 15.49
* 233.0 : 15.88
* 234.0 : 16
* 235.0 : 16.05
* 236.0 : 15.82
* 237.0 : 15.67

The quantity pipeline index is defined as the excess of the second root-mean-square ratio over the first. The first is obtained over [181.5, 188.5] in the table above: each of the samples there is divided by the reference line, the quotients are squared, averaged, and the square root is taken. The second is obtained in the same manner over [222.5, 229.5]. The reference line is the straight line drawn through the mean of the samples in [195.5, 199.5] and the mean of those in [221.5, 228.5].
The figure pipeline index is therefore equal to 0.327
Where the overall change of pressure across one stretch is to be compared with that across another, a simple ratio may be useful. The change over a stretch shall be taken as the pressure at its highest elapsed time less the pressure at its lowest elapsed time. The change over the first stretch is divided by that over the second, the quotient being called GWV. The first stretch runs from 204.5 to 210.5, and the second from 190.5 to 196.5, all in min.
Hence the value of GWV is 2.0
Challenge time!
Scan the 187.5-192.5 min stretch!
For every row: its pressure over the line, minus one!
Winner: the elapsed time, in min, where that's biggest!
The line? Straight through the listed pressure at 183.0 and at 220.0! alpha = 192.0 min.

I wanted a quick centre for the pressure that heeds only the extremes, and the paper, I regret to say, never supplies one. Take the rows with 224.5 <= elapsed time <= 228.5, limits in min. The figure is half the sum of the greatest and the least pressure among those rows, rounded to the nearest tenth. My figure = 17.2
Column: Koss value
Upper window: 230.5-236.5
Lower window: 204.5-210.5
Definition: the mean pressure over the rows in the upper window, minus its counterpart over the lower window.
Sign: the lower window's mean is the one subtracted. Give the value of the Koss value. -0.8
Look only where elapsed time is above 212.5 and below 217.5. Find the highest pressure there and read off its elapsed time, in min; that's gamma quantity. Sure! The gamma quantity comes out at 216.0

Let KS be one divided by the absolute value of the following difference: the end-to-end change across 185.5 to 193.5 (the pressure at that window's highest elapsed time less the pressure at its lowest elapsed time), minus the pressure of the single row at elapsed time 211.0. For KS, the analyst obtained 0.074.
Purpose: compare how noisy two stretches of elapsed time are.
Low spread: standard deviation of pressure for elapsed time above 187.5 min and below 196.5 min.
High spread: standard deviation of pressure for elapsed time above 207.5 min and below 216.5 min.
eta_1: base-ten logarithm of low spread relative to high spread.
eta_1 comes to 0.2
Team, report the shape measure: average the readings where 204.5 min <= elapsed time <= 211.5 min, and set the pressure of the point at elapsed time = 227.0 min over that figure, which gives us 0.96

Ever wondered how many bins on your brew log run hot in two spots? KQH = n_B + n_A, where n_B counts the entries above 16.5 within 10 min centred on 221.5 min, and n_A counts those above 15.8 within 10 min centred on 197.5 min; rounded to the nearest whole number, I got 14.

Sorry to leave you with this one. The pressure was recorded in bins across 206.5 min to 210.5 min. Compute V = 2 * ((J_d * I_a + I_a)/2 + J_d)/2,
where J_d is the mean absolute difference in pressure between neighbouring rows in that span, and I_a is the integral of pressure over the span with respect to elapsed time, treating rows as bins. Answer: 67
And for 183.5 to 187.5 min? 23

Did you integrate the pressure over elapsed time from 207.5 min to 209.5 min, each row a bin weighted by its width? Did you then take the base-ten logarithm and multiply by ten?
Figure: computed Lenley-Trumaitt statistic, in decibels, 16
